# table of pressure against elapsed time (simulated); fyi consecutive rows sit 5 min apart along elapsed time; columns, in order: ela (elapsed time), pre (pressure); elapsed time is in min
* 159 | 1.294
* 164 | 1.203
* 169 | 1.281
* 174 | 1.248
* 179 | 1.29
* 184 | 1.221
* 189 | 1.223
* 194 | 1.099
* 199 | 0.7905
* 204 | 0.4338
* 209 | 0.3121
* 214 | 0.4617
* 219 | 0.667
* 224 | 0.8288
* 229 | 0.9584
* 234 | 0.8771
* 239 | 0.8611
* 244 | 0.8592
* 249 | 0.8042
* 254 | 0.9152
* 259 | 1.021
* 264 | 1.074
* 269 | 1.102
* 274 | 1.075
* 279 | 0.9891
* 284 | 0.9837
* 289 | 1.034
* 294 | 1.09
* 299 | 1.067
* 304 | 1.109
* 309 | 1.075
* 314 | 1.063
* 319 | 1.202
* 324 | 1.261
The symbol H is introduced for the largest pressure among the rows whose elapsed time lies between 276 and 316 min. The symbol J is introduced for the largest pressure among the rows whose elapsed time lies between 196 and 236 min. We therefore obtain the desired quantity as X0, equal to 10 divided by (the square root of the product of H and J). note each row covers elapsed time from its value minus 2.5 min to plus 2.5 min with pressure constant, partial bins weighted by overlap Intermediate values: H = 1.109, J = 0.9584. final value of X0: 9.7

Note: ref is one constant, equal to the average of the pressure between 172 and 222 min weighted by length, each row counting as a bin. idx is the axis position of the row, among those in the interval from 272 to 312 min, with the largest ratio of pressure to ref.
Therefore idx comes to 304 min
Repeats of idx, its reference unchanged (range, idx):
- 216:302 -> 269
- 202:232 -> 229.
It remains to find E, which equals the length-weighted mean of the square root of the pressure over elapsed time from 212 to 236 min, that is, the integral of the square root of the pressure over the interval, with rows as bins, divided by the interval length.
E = 0.87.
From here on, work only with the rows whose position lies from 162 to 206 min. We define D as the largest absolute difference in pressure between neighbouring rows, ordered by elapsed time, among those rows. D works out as 0.36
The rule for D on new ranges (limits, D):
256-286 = 0.09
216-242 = 0.16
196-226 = 0.36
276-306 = 0.06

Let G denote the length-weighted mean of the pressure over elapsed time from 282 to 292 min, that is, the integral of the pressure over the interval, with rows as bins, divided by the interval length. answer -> 1.01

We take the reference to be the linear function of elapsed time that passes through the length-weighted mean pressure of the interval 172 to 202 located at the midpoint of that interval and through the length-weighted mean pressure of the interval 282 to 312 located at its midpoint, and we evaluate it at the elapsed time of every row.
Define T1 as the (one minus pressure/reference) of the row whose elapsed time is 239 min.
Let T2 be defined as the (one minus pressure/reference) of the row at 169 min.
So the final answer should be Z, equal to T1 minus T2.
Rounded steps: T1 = 0.2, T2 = -0.12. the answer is 0.3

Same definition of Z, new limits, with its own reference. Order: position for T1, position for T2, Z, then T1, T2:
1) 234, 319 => 0.4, 0.2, -0.15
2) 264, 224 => -0.2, 0.0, 0.25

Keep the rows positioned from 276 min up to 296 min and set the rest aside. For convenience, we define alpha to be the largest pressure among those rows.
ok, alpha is 1.09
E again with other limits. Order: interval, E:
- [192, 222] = 0.77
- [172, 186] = 1.12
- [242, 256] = 0.93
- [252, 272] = 1.02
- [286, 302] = 1.03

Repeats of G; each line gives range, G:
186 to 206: 0.91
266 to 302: 1.05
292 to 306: 1.09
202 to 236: 0.65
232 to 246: 0.87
